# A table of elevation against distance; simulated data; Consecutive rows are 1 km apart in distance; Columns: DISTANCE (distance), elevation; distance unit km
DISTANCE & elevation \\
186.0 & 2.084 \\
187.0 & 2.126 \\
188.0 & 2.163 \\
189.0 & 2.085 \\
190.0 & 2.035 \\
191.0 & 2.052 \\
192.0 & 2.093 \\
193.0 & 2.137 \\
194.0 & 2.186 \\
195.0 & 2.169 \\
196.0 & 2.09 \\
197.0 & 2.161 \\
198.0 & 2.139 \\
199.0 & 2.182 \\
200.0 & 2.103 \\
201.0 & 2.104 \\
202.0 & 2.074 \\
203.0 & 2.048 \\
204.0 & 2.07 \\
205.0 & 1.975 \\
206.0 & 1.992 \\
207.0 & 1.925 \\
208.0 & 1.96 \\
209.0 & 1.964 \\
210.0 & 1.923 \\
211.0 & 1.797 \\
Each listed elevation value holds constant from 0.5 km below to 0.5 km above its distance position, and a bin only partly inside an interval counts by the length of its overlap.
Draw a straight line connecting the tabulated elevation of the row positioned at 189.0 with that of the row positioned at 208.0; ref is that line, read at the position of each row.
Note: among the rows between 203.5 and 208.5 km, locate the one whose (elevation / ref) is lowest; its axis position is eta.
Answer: 207.0 km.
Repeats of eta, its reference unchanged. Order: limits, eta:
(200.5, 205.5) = 205.0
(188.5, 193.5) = 190.0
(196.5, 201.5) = 200.0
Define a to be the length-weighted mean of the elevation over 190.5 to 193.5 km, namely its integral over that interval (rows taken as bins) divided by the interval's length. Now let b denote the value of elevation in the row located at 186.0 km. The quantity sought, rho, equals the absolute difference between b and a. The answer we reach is 0.010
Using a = 2.09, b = 2.084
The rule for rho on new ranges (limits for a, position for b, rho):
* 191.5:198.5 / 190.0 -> 0.104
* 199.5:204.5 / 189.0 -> 0.005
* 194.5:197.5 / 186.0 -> 0.056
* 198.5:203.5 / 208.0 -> 0.142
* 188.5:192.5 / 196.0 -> 0.024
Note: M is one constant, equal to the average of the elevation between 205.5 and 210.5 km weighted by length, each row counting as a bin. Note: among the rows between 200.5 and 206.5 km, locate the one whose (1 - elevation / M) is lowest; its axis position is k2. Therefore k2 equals 201.0 km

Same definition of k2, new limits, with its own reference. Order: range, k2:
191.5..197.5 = 194.0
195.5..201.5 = 199.0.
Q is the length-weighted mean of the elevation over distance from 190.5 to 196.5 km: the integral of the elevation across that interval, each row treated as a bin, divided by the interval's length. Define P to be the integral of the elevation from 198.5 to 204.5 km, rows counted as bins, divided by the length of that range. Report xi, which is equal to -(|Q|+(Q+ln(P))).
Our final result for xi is -4.98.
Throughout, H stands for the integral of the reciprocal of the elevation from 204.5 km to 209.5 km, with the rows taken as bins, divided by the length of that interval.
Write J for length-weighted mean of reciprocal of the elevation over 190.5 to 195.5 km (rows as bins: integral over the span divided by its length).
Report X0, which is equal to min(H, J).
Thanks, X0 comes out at 0.470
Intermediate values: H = 0.5094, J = 0.470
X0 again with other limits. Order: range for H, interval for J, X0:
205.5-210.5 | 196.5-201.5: 0.468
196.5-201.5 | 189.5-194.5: 0.468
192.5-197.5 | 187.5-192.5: 0.466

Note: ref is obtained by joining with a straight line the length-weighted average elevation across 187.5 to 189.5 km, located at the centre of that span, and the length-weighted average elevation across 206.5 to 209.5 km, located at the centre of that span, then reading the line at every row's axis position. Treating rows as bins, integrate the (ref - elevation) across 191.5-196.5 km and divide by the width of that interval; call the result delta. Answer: -0.06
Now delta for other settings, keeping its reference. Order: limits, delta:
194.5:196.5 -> -0.07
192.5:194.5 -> -0.08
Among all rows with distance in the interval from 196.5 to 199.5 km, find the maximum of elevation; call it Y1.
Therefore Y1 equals 2.182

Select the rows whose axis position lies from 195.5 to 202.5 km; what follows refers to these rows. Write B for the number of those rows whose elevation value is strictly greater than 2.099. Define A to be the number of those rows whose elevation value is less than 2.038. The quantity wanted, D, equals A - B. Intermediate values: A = 0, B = 5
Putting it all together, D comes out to -5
